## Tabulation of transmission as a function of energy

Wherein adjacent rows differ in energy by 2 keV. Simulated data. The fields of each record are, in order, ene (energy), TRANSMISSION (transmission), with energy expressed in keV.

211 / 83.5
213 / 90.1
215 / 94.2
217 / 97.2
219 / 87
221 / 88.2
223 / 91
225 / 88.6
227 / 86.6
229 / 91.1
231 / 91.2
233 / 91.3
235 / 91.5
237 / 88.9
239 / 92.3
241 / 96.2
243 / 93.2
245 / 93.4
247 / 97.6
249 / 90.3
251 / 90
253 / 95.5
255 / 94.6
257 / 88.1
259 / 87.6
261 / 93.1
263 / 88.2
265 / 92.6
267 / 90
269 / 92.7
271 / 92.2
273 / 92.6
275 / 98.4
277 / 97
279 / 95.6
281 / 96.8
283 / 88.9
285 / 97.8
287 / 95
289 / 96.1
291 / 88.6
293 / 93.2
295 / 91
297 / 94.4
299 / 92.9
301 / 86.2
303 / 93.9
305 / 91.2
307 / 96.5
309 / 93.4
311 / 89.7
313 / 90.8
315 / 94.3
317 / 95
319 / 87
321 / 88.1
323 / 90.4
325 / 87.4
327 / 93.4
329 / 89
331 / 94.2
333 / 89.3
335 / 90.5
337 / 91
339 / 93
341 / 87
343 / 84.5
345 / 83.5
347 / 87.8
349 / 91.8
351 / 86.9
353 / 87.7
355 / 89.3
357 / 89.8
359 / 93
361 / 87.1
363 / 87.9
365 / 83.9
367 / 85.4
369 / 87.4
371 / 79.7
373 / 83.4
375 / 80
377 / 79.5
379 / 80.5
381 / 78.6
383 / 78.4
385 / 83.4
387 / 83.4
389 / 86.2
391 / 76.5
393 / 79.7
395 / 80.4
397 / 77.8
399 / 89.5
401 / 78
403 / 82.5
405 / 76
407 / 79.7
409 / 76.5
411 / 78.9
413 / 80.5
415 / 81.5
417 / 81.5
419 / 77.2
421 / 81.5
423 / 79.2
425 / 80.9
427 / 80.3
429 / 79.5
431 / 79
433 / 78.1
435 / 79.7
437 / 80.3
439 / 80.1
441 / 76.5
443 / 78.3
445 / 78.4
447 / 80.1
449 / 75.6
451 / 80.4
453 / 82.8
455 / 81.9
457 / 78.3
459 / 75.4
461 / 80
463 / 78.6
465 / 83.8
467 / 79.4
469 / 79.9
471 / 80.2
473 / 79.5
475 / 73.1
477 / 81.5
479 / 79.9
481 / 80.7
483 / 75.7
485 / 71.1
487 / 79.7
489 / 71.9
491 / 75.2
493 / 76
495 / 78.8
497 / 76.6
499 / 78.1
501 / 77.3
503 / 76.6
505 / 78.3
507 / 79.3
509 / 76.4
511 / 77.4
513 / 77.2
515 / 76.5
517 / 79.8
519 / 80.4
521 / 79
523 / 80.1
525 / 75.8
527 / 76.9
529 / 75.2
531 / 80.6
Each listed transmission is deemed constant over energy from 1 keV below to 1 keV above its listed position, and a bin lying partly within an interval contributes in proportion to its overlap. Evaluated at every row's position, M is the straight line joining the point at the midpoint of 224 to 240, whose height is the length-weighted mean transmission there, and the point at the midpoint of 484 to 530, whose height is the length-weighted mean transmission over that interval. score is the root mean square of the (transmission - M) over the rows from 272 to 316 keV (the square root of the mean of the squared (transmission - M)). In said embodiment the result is 6.8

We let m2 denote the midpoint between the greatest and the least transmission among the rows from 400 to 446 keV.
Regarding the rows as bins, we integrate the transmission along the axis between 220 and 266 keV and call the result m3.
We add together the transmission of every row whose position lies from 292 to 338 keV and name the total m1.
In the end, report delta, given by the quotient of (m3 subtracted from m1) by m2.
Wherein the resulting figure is -26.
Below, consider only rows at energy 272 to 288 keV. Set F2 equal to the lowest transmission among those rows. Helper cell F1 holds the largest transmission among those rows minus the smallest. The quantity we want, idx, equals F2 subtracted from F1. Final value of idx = -79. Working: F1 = 9.5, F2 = 88.9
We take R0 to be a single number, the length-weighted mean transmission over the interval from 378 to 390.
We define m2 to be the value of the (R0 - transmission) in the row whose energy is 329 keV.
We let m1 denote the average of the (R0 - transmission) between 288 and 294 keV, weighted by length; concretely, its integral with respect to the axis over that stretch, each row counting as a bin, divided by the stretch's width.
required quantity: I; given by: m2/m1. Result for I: 0.7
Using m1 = -11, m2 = -7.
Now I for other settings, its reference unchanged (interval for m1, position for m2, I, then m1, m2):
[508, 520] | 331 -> -3.3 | 4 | -12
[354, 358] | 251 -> 1.1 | -8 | -8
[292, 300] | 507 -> -0.2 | -11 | 2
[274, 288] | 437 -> -0.1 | -14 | 1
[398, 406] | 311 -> -31.8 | 0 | -8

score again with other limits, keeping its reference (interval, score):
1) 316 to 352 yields 5.1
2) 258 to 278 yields 5.3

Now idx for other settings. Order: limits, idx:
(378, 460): -61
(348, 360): -81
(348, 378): -66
